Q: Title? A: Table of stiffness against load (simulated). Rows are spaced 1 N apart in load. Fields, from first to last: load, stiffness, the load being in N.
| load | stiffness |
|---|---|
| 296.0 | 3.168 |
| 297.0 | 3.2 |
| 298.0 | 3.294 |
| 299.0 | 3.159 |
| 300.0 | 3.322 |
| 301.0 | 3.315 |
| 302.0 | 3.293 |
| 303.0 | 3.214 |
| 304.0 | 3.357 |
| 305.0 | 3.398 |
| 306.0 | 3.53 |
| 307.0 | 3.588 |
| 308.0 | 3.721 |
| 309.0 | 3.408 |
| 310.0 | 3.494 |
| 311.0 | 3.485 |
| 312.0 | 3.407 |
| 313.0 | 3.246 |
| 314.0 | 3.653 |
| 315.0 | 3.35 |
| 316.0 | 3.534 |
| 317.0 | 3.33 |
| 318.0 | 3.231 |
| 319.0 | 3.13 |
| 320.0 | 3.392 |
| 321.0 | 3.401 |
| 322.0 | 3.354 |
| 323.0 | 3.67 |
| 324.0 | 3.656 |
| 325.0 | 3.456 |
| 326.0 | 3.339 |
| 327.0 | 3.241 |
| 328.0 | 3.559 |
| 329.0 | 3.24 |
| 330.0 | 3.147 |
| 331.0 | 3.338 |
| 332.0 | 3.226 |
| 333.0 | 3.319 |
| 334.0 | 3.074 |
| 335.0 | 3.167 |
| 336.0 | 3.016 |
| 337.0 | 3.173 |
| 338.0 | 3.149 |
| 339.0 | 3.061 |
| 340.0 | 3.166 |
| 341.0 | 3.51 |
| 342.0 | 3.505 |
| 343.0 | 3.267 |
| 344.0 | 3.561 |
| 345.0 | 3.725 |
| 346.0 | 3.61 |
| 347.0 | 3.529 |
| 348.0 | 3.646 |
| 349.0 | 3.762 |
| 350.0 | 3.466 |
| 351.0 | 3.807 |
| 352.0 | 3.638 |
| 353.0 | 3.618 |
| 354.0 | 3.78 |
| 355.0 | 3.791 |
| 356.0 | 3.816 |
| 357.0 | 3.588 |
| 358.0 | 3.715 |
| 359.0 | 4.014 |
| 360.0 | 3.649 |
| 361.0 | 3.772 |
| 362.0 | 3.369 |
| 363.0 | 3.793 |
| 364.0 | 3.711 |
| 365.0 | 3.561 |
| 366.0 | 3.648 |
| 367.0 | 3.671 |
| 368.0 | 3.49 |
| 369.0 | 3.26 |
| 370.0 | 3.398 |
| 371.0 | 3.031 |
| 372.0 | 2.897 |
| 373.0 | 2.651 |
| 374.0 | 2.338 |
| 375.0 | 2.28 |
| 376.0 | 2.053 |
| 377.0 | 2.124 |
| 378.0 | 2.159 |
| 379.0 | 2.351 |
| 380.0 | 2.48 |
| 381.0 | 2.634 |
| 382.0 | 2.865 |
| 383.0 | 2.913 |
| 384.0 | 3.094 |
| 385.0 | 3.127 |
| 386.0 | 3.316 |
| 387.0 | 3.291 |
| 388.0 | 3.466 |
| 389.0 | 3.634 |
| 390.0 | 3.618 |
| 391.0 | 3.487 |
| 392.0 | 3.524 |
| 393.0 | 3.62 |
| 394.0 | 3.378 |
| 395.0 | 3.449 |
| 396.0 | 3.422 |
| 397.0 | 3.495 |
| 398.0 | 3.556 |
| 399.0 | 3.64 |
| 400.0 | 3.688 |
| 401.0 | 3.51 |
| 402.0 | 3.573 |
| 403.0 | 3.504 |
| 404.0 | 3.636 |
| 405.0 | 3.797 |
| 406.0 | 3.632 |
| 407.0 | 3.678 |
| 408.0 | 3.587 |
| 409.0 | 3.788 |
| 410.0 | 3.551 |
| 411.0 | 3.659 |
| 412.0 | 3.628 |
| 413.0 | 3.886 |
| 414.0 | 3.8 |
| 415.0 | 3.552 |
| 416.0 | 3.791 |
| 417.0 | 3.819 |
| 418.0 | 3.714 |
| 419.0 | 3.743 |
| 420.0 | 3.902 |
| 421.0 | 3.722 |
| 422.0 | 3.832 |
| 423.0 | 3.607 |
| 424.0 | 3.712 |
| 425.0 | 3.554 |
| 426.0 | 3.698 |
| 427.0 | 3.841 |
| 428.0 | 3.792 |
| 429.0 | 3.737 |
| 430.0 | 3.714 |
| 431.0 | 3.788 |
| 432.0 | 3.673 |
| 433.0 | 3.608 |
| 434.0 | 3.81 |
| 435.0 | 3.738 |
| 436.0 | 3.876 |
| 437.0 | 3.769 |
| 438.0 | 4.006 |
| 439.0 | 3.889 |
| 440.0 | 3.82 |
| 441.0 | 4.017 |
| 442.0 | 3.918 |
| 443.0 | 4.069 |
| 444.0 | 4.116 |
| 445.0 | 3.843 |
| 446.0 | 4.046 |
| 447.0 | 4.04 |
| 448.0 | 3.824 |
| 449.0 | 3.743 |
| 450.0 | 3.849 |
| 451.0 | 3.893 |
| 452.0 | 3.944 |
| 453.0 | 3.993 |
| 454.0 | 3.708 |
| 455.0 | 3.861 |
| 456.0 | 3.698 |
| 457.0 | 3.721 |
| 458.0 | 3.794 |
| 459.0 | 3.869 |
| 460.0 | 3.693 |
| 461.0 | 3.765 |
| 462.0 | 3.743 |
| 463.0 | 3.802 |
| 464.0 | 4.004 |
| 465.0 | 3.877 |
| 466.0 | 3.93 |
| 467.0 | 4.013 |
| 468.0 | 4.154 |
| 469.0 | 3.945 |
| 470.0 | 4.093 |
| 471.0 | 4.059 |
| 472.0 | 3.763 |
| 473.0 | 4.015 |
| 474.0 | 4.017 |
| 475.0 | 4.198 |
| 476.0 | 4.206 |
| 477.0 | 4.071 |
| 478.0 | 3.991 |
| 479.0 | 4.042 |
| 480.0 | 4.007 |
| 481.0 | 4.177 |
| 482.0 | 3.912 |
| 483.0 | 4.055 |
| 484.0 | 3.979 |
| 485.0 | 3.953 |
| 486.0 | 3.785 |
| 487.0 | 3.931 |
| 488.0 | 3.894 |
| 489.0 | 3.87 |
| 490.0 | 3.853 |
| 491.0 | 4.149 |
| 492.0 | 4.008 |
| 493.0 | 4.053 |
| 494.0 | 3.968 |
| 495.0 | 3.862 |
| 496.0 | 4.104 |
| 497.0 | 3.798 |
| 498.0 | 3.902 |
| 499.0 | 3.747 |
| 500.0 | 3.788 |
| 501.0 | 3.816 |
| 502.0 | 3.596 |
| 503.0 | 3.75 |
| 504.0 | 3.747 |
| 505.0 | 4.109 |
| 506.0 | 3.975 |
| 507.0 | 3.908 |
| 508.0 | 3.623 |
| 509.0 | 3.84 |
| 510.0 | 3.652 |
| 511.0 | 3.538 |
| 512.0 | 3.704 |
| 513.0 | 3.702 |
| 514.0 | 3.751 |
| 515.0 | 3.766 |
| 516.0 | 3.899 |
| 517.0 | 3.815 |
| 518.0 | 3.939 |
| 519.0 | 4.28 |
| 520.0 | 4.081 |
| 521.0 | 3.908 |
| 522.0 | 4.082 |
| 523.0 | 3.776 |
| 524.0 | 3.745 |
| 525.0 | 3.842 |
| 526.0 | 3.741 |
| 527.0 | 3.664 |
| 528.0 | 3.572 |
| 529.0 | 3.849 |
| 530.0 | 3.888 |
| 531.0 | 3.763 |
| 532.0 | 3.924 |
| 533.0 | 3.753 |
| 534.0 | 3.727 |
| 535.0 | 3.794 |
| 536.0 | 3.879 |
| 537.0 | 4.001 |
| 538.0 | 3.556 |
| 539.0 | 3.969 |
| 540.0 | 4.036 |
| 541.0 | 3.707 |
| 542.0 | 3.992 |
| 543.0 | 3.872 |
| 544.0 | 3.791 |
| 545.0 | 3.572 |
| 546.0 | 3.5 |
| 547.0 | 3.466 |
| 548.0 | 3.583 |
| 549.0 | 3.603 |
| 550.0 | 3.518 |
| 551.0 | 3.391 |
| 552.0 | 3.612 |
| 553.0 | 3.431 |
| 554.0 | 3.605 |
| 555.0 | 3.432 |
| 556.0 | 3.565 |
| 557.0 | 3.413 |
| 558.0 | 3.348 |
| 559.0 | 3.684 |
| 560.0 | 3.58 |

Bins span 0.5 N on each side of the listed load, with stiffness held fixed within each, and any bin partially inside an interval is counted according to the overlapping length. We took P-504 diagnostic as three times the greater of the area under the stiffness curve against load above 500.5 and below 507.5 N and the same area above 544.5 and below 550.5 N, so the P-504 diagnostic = 81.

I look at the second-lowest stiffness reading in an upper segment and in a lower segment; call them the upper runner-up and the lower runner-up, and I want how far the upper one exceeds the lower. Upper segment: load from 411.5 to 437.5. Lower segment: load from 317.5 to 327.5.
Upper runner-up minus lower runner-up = 0.32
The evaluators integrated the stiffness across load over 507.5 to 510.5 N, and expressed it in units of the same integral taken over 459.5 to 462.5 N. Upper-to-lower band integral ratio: 0.99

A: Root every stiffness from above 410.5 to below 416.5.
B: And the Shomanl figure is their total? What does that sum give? 11.6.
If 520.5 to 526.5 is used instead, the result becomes 11.8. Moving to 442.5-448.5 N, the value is 12.0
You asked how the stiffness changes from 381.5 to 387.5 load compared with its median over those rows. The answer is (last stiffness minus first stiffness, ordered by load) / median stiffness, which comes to 0.14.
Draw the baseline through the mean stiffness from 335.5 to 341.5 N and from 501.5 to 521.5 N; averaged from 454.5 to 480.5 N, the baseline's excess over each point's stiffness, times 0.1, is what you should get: -0.027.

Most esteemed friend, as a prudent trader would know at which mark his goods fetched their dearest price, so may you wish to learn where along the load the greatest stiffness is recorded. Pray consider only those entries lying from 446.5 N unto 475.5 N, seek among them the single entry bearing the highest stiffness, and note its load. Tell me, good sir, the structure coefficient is 475.0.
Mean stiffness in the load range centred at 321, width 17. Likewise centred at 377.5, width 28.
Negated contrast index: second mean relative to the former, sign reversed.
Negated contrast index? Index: -0.89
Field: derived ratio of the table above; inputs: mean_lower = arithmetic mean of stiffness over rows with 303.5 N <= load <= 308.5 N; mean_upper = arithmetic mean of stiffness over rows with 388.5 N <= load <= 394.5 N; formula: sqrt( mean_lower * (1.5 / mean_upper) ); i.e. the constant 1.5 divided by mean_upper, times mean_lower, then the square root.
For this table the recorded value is 1.220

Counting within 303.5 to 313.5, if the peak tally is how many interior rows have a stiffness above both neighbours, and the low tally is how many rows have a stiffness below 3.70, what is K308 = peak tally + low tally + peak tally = 13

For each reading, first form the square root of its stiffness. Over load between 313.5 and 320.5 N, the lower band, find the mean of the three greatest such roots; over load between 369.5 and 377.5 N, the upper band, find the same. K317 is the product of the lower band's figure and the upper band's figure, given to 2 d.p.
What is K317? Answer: 3.31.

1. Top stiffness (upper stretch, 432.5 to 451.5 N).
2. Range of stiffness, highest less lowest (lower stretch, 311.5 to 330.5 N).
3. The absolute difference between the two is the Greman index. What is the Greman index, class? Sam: 3.58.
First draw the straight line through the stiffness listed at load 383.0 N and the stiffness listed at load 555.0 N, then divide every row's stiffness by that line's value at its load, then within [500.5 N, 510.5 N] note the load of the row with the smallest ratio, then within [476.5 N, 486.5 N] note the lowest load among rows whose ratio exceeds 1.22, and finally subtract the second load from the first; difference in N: 25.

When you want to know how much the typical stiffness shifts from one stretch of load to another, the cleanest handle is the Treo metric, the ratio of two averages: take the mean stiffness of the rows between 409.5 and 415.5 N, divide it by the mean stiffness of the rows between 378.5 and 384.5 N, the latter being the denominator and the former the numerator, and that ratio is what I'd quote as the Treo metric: 1.35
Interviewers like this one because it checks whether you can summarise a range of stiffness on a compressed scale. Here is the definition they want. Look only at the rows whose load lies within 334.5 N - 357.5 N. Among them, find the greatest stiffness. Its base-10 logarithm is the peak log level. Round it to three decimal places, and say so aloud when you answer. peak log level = 0.582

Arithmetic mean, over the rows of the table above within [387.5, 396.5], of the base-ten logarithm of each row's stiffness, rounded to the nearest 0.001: 0.545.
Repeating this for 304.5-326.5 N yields 0.537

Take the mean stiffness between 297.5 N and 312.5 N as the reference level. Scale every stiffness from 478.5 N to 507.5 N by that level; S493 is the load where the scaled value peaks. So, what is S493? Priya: 481.0 N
